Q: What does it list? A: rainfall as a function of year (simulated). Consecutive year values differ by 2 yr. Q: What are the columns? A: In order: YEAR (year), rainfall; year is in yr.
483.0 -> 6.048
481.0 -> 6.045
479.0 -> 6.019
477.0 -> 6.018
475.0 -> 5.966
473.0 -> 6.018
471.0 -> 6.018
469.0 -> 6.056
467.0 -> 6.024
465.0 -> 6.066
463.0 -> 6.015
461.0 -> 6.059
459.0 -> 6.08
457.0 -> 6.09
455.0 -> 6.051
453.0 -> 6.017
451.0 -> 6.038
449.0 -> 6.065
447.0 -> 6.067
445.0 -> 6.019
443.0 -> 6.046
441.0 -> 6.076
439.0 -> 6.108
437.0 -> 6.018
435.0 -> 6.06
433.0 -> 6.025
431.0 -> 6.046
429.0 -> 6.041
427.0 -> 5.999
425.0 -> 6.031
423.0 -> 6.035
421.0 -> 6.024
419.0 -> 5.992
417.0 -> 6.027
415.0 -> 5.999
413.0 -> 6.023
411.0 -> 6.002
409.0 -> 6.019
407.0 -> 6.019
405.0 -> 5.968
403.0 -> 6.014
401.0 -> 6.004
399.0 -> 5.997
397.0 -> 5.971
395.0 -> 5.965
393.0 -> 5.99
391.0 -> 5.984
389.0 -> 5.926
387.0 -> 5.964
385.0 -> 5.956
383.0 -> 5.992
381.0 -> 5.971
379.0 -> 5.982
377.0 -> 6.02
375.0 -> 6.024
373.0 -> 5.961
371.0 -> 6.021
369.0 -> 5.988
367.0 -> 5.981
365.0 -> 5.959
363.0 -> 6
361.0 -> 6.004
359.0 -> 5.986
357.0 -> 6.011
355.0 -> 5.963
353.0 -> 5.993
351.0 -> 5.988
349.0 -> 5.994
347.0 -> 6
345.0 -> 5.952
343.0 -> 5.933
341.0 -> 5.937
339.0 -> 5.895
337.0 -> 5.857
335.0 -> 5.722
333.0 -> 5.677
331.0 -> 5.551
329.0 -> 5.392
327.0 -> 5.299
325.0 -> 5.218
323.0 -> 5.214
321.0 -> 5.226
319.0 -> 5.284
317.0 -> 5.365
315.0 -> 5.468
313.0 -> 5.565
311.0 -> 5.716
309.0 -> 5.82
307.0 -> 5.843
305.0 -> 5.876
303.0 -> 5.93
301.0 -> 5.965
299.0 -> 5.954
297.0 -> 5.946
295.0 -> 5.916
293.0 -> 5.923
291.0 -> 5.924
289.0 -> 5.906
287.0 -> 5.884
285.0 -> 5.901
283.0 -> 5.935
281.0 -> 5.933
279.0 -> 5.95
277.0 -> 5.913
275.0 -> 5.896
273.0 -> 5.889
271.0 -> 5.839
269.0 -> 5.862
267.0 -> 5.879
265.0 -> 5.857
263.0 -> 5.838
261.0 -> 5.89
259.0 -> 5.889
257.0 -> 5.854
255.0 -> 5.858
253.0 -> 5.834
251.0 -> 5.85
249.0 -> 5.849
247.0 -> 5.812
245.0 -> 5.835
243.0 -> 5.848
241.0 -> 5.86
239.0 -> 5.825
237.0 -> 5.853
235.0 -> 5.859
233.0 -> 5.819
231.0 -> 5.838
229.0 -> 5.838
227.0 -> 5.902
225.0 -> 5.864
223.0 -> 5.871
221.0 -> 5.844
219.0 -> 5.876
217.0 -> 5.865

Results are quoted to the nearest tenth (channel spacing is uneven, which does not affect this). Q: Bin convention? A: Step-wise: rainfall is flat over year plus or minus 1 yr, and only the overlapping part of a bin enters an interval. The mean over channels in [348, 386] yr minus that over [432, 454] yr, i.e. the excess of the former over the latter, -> -0.1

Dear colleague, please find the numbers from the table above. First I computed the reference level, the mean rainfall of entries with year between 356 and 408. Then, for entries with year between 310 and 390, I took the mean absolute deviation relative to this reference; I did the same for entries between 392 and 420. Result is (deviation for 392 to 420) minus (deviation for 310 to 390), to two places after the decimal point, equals -0.18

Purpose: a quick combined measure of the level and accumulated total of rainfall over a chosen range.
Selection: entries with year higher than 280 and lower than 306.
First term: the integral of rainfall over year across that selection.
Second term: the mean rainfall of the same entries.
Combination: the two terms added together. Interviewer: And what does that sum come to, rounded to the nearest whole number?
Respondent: 160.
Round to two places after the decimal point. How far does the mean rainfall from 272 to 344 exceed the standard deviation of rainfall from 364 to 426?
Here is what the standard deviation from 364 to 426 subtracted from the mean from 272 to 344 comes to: 5.71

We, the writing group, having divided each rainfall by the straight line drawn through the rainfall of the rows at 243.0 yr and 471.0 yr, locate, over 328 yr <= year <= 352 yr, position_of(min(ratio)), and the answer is 329.0 yr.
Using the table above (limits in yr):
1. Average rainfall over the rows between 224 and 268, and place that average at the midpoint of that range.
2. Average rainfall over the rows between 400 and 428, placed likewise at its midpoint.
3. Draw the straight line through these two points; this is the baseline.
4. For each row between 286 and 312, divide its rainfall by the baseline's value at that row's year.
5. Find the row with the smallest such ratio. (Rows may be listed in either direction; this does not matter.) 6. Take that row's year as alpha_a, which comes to 311.0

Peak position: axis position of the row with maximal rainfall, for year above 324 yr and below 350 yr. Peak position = 347.0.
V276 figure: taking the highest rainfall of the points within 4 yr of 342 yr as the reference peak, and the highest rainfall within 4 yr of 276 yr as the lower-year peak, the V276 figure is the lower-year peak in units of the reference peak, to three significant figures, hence 1.00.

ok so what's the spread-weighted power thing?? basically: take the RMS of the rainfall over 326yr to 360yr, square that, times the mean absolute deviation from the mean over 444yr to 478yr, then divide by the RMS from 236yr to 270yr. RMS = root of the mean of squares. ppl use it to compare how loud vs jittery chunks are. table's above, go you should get 0.151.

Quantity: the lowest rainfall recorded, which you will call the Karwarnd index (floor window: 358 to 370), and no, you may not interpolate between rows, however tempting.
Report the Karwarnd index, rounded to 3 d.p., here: 5.959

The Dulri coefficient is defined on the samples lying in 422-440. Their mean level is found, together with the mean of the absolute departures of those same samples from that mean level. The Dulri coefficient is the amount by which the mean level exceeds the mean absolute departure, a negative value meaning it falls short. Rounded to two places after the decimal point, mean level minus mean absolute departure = 6.02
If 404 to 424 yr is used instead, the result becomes 5.99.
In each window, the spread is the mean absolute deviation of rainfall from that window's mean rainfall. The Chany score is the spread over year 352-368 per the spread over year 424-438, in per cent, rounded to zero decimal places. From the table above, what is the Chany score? 99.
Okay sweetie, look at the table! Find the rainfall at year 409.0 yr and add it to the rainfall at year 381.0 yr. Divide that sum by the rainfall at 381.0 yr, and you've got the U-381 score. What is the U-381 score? 2.01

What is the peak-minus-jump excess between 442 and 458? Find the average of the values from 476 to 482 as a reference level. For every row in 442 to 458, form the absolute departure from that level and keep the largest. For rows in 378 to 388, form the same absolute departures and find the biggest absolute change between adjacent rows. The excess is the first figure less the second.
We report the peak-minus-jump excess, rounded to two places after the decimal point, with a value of 0.03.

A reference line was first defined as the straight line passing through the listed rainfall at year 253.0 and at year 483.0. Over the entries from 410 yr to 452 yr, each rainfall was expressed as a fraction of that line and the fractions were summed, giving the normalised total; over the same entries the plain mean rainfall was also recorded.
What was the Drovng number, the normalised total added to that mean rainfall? 27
